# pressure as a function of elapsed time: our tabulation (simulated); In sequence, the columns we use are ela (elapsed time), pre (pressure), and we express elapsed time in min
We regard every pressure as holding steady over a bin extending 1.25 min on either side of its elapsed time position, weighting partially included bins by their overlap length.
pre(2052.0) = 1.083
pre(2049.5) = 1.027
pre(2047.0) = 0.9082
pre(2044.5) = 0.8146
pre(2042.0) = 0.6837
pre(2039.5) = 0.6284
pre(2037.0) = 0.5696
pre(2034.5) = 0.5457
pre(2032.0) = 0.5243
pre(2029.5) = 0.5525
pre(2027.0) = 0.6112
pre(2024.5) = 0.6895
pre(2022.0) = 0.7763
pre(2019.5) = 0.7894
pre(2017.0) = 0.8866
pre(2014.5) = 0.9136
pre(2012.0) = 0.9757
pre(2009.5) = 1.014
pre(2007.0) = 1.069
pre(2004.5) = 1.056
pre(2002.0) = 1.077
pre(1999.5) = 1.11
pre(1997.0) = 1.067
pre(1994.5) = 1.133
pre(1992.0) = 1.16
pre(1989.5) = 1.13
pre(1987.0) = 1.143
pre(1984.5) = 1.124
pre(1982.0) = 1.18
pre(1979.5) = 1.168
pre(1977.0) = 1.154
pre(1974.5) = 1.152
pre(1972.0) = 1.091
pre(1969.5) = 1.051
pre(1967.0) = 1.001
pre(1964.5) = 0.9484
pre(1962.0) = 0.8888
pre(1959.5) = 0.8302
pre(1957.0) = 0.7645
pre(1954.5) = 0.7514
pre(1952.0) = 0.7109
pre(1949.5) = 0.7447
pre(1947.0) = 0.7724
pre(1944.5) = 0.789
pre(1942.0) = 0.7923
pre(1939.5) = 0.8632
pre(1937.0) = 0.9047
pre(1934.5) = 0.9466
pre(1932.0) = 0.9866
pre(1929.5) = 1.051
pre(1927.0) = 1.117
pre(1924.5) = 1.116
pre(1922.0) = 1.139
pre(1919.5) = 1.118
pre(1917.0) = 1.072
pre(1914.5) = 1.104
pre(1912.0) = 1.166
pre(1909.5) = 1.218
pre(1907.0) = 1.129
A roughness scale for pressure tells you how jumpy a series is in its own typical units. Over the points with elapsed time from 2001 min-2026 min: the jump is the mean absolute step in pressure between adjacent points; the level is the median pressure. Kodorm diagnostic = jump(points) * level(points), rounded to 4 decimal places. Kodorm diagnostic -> 0.0434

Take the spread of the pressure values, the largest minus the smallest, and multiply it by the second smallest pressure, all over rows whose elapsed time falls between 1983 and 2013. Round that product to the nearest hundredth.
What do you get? 0.19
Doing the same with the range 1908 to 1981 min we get 0.38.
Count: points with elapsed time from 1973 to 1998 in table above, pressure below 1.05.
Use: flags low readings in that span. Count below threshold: 0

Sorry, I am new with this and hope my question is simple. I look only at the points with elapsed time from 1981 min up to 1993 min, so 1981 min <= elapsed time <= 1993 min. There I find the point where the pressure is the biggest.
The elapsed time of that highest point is 1982.0 min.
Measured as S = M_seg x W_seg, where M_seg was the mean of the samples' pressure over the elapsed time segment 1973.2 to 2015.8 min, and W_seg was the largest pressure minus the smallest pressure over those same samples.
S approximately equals 0.29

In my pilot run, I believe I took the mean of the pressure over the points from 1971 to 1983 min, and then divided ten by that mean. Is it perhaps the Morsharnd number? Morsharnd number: 8.7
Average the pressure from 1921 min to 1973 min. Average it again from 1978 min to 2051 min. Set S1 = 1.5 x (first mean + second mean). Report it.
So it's 2.74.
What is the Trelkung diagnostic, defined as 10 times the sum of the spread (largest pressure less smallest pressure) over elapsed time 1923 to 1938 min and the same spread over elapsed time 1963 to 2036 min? 8.7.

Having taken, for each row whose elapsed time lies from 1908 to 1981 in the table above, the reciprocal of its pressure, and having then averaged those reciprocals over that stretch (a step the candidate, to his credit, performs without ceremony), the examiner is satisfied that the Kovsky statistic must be 1.0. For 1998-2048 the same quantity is 1.3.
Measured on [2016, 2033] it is 1.5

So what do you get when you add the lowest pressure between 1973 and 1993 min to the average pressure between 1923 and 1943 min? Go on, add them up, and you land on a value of 2.10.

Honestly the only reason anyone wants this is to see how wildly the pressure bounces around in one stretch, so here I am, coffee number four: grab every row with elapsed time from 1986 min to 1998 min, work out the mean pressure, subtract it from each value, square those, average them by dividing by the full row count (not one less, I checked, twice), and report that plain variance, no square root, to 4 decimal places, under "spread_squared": 0.0010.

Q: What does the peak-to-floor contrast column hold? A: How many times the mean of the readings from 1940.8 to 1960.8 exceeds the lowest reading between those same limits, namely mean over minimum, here 1.08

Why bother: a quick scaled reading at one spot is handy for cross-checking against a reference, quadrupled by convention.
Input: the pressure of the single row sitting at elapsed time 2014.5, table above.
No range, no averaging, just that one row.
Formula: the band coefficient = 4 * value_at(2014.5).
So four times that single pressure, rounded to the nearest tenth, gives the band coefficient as 3.7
